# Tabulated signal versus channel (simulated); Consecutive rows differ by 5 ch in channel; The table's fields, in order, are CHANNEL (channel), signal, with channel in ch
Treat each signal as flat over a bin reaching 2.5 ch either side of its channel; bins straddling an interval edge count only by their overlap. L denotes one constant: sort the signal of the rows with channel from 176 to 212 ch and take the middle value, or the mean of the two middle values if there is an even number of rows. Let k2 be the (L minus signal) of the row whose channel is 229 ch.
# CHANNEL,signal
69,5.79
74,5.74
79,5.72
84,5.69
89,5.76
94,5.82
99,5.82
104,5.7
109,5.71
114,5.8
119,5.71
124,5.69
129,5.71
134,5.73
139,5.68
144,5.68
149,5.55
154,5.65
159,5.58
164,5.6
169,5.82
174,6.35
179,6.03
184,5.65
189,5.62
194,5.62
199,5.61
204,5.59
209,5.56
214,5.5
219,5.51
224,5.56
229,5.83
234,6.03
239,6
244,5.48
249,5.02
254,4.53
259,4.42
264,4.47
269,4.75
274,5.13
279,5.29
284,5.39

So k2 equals -0.21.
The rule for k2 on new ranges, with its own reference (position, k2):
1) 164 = 0.02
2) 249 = 0.60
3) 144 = -0.06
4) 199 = 0.01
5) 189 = 0.00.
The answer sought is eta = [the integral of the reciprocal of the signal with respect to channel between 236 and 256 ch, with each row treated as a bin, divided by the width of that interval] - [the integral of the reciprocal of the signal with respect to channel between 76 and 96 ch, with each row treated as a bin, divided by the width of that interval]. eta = 0.017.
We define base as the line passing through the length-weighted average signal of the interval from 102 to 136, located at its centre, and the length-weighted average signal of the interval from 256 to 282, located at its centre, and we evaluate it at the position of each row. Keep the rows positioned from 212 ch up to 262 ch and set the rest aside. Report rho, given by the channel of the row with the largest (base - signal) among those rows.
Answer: 259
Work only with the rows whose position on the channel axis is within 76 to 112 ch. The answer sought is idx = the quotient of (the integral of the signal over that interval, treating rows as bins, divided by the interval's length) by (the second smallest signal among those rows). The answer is 1.01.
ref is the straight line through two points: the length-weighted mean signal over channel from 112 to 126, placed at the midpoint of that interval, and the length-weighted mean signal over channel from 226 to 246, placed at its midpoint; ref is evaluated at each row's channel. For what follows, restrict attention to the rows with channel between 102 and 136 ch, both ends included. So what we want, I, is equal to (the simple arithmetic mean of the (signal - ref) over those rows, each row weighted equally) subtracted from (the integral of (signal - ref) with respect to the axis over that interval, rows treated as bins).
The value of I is -0.4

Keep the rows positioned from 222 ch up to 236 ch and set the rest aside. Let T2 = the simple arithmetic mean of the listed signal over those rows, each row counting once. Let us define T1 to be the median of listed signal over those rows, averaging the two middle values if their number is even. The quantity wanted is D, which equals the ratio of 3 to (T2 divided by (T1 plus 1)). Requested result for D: 3.53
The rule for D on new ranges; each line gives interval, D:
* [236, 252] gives 3.53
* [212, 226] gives 3.54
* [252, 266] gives 3.67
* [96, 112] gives 3.50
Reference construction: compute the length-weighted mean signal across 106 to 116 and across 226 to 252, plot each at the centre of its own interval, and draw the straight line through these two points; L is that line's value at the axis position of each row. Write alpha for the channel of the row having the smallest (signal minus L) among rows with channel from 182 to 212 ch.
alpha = 209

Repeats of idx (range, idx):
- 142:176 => 1.03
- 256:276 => 1.05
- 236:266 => 1.12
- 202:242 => 1.03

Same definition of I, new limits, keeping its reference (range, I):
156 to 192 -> 0.7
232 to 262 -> -18.2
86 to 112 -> 1.2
